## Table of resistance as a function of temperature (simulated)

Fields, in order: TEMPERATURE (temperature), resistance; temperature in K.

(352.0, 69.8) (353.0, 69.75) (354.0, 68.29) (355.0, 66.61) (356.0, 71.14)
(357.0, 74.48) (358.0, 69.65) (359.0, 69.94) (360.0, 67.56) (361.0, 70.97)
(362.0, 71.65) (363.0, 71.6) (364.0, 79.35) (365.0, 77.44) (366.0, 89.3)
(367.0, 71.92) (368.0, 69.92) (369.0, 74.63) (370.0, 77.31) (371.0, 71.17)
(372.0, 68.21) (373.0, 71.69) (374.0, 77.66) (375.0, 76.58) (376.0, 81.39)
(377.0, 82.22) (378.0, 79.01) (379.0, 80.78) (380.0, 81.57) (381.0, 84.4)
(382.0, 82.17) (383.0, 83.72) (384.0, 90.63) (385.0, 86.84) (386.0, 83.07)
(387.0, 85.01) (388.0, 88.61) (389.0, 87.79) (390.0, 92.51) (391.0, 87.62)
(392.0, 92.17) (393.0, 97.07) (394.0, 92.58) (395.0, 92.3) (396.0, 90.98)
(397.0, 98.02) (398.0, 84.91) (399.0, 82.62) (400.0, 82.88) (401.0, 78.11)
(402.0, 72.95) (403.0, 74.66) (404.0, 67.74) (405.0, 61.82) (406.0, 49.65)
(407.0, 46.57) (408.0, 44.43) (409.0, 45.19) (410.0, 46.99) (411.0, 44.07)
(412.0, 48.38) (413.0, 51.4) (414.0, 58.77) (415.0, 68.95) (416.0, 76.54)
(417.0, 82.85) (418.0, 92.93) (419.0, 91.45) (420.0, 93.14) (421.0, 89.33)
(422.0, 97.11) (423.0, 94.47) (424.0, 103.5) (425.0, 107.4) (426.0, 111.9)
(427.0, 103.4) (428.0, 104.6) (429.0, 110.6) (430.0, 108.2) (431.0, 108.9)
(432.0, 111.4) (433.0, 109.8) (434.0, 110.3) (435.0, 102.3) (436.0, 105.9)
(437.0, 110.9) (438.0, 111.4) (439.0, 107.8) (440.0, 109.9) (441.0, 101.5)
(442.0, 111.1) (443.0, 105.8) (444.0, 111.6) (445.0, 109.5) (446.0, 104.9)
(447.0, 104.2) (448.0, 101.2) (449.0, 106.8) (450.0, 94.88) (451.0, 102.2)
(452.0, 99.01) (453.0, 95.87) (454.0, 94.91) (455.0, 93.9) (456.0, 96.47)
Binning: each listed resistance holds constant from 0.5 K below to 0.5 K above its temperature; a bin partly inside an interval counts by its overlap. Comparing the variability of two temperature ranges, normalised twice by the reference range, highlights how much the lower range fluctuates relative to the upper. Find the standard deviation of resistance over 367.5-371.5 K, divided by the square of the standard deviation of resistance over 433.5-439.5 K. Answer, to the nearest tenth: 0.3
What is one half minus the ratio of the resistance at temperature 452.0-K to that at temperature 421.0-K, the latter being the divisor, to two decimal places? -0.61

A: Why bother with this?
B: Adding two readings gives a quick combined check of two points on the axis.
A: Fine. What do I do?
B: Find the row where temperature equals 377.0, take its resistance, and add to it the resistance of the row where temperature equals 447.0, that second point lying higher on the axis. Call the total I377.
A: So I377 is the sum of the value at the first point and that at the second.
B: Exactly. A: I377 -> 186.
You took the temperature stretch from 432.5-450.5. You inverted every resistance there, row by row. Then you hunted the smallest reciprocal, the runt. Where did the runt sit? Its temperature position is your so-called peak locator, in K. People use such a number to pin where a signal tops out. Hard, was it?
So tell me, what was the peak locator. 444.0 K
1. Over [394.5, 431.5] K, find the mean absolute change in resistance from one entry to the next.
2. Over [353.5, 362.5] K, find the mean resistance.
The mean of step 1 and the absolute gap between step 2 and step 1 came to 35.0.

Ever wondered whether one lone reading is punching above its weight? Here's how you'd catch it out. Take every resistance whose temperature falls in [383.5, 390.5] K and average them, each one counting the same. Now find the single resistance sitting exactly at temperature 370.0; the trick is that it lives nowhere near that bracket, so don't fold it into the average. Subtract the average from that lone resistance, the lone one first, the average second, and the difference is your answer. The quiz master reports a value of -10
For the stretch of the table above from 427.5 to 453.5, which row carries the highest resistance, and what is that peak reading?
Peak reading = 111.6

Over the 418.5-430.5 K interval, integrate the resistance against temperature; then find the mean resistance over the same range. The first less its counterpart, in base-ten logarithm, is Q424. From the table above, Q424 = 3.05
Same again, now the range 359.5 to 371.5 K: 2.91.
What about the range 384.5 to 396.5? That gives 2.99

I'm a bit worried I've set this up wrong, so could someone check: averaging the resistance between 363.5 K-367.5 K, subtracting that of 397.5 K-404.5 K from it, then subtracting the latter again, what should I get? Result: -76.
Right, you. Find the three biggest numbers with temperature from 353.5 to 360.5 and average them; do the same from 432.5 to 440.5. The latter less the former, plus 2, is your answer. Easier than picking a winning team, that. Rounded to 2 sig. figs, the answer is 41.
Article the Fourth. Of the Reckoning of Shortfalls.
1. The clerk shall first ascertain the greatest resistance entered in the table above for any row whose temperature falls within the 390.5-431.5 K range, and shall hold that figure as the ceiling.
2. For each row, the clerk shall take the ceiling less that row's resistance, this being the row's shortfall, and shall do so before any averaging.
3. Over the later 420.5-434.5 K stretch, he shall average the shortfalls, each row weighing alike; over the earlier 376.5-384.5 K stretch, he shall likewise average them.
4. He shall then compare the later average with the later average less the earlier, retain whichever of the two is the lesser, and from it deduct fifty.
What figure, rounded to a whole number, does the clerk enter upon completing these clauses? -72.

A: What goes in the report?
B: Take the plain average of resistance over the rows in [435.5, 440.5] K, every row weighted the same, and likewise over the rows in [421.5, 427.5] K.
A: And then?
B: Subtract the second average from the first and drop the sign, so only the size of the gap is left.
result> 6.2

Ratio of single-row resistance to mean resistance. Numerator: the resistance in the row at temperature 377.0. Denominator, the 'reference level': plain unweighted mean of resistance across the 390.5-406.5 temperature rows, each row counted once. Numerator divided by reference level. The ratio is 1.01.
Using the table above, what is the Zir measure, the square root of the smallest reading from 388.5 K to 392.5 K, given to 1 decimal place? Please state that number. 9.4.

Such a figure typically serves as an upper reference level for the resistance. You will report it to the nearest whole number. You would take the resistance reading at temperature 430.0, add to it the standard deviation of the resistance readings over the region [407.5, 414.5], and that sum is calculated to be 113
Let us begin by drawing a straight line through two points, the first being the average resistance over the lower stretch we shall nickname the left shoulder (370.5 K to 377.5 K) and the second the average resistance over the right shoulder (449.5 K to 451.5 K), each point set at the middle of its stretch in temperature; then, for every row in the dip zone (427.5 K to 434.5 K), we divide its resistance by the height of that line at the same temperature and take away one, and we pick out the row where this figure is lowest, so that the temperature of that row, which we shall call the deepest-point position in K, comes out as 428.0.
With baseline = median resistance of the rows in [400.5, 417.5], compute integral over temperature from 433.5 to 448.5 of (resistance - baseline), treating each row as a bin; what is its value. 727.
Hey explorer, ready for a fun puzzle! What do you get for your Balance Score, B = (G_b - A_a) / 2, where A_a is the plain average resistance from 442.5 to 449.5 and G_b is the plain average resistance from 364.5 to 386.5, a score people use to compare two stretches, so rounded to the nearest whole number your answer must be -14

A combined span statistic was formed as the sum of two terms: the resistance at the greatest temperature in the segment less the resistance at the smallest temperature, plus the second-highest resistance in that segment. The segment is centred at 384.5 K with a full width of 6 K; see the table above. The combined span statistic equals 90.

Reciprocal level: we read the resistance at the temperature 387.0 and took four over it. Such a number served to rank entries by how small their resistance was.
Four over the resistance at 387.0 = 0.047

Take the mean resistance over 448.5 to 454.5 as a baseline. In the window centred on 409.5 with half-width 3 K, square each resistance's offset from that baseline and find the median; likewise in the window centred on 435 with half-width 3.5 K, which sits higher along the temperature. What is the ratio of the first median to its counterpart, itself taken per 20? 1.1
